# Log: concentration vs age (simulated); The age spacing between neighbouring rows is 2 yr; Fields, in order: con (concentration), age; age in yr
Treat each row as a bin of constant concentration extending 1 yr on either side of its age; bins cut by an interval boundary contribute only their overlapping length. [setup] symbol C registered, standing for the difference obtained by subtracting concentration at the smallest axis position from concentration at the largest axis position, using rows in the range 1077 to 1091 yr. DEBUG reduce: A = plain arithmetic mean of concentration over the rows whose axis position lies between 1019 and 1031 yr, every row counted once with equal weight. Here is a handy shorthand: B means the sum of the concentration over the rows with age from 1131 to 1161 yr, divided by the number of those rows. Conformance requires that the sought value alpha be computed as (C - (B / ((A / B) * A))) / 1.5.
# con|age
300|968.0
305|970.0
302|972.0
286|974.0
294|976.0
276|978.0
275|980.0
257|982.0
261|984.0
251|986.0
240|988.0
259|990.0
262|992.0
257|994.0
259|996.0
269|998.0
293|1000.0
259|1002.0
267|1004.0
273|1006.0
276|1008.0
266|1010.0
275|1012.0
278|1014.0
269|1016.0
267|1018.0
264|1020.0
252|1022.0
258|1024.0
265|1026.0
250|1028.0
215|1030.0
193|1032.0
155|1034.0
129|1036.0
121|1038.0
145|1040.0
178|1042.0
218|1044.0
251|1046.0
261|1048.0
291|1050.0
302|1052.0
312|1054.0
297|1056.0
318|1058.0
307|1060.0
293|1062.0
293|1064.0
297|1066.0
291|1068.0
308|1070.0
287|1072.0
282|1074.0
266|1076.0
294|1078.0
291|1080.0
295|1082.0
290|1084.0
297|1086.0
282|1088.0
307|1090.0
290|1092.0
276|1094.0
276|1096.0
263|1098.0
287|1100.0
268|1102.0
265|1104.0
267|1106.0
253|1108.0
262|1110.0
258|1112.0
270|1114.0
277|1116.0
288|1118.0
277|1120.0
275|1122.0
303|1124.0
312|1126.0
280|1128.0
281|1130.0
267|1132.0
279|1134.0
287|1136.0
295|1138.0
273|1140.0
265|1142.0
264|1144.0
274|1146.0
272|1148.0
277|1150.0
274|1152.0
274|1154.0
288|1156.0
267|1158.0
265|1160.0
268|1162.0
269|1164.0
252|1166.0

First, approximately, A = 251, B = 275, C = 13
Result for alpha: 8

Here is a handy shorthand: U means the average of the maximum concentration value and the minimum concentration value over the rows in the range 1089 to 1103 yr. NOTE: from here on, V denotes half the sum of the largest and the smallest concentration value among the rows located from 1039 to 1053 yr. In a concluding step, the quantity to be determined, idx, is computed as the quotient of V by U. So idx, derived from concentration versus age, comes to 0.8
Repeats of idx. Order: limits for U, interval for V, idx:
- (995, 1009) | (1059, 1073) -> 1.1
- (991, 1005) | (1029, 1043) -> 0.6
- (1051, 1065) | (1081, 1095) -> 1.0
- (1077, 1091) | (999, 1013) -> 0.9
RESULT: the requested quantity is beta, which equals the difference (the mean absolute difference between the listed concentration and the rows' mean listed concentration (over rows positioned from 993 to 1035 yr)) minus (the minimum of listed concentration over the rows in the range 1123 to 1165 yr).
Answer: -244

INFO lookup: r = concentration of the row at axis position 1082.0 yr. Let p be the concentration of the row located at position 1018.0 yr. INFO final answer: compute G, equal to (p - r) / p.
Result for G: -0.105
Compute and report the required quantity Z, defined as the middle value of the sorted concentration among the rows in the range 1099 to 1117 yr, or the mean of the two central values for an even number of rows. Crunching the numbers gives 267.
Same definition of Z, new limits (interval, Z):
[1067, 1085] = 291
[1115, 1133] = 280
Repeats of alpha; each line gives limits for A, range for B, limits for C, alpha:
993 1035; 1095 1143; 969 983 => -33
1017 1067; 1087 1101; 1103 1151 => 7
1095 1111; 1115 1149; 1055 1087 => -1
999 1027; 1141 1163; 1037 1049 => 93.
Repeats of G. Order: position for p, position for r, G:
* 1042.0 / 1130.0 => -0.579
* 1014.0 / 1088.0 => -0.014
